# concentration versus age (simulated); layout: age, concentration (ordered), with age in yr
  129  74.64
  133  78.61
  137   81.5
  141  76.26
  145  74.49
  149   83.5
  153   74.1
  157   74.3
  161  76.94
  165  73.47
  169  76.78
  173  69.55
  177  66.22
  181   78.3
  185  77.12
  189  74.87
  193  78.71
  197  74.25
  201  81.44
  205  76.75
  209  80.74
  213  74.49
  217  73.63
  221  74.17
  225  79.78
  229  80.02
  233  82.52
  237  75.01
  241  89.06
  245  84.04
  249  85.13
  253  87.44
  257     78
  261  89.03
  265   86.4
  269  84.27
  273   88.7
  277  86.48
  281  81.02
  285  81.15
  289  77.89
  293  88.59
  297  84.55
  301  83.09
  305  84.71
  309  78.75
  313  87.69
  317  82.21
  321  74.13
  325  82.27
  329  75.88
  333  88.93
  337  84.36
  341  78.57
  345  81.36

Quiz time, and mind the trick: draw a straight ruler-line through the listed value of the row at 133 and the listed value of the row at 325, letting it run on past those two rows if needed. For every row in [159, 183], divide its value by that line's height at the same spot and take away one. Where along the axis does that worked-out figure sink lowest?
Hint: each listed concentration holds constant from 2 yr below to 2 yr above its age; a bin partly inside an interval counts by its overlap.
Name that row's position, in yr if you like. 177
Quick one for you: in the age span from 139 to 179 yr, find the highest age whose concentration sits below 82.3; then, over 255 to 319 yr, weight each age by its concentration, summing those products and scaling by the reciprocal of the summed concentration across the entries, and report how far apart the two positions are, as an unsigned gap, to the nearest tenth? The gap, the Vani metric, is 109.9 yr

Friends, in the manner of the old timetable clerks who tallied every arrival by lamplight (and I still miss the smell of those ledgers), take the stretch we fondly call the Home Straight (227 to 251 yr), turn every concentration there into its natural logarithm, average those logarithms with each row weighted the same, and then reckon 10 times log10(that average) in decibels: 6.45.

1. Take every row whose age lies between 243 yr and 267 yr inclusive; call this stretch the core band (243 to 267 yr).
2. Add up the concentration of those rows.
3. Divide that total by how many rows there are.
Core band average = 85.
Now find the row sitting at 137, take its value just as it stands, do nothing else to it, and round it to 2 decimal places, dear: 81.50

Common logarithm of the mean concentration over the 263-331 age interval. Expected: 1.92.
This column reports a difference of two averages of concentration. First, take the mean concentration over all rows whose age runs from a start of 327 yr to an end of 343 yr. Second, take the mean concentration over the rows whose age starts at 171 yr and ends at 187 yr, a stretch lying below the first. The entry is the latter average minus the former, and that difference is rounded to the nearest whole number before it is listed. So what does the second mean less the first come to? -9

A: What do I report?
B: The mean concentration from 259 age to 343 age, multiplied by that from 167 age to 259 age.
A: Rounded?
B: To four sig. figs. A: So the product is 6510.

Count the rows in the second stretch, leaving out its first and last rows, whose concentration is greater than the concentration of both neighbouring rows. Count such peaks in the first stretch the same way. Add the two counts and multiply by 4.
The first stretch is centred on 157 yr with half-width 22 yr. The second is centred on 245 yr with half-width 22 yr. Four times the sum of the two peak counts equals 28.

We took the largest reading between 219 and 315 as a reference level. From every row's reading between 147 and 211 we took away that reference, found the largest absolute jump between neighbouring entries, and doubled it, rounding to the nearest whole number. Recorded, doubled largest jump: 24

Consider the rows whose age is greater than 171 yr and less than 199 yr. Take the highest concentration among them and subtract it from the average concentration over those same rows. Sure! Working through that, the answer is -4.6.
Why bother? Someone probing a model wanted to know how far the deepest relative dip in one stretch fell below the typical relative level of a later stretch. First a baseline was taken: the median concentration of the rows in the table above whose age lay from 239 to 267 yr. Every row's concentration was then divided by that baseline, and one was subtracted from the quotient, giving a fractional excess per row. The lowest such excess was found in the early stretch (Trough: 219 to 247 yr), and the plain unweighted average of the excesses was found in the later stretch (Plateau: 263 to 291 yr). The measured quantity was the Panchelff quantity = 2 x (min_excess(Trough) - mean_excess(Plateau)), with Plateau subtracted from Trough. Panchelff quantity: -0.22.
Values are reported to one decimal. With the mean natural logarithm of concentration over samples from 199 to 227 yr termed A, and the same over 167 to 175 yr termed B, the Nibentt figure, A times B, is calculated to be 18.7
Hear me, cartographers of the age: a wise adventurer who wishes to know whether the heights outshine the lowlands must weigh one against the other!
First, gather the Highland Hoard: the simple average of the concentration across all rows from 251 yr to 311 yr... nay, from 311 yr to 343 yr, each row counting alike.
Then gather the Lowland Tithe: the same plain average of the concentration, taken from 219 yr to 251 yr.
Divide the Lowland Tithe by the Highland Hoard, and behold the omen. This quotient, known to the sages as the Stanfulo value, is 0.99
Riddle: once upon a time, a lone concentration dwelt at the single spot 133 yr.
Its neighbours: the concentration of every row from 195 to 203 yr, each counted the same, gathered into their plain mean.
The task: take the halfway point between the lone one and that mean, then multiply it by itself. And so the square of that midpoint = 6120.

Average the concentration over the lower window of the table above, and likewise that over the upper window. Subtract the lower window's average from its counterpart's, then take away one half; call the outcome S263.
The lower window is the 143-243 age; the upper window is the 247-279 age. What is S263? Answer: 8.4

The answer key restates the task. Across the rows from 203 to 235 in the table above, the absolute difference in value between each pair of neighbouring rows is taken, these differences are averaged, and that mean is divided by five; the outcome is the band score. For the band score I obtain 0.57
